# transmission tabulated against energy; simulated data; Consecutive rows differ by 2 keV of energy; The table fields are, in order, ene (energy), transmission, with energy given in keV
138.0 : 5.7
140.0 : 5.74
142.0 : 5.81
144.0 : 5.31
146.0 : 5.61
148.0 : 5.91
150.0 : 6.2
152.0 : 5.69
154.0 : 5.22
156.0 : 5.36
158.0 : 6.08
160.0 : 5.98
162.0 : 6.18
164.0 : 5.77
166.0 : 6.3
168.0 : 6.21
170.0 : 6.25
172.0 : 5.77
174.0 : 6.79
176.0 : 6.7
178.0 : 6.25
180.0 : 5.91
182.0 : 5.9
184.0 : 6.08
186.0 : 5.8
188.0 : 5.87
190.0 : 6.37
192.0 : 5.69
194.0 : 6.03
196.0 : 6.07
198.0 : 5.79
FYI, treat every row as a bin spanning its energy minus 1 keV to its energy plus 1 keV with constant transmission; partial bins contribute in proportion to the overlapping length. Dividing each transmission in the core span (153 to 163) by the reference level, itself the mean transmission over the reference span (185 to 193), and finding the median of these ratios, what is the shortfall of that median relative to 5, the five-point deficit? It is 3.992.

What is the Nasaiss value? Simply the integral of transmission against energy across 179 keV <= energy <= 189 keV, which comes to 59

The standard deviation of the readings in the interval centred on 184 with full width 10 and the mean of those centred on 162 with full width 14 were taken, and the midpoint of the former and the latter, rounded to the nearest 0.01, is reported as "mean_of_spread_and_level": 3.04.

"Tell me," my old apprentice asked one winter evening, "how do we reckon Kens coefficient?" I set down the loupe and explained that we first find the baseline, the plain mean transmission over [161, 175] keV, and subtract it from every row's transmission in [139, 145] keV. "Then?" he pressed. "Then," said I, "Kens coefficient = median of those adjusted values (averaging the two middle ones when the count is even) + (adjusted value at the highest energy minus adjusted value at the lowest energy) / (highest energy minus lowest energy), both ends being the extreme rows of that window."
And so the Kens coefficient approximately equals -0.55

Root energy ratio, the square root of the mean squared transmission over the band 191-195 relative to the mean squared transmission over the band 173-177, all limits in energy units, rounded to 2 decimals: 0.87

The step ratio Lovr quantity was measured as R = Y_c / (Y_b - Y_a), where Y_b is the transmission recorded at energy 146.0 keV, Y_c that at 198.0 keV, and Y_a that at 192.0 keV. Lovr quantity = -72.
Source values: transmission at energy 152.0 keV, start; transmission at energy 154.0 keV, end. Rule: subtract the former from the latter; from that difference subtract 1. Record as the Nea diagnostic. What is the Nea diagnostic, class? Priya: -1.5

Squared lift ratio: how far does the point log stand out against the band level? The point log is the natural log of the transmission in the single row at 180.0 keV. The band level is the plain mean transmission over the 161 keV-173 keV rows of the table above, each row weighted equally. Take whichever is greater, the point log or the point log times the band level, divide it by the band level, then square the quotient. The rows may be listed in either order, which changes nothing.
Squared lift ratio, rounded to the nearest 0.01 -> 3.16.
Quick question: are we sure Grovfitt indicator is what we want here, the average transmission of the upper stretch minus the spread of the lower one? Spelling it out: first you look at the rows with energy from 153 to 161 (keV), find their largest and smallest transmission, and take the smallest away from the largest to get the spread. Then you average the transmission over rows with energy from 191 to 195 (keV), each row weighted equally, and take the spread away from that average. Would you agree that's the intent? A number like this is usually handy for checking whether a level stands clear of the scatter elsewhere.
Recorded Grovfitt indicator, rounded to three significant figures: 5.00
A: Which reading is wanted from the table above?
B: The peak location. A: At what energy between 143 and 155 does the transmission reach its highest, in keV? 150.0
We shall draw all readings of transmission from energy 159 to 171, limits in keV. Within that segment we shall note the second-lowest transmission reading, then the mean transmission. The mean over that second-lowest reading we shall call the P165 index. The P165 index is 1.02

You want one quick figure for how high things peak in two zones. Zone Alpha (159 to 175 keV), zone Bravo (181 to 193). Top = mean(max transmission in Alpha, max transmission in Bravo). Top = 6.58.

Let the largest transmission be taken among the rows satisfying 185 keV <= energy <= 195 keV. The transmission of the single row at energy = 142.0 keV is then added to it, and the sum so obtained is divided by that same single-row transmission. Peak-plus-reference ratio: 2.10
